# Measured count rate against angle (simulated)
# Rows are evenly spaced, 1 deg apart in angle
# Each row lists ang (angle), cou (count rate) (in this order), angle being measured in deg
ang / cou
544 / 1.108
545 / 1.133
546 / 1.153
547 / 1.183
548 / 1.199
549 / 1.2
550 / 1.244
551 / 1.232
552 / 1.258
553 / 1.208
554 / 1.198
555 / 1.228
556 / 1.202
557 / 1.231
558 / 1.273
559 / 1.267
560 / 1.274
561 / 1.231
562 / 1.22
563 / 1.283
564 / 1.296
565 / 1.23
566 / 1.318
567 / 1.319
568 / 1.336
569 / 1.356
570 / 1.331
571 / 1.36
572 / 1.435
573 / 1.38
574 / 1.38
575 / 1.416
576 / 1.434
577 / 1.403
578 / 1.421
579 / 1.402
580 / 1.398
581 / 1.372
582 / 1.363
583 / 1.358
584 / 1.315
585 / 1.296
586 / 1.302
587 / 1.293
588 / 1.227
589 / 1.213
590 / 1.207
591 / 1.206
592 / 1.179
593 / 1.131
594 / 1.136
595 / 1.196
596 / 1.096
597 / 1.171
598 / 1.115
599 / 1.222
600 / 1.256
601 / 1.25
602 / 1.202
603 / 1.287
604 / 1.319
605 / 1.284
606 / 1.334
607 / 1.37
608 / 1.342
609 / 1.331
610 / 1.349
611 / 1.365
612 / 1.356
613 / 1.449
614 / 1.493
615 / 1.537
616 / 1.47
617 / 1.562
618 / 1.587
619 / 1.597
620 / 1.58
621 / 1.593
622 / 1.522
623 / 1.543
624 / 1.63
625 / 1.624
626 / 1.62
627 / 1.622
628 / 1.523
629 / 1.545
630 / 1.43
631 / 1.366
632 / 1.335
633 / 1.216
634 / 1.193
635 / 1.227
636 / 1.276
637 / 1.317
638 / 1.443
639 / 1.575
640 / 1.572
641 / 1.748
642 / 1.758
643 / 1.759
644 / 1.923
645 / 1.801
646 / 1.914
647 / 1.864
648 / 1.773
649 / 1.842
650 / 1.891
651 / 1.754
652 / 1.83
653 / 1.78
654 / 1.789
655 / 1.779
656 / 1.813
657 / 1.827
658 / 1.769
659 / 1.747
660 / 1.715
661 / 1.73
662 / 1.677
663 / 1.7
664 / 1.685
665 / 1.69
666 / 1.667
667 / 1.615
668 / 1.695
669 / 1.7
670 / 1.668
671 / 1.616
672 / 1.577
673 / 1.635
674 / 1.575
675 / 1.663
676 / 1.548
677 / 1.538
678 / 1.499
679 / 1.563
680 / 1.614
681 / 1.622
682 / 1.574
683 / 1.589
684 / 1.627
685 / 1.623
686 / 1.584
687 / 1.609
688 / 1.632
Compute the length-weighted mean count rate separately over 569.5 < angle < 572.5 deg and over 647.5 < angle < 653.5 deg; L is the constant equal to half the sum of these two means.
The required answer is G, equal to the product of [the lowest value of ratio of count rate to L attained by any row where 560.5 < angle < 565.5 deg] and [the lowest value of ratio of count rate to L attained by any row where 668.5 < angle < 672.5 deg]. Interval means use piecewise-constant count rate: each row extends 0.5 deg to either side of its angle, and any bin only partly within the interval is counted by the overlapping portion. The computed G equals 0.76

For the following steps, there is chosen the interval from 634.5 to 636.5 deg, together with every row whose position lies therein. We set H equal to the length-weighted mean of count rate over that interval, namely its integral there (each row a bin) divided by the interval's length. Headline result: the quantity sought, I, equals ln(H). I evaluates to 0.2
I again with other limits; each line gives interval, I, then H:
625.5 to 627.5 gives 0.5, 1.6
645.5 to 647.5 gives 0.6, 1.9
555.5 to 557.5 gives 0.2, 1.2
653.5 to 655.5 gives 0.6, 1.8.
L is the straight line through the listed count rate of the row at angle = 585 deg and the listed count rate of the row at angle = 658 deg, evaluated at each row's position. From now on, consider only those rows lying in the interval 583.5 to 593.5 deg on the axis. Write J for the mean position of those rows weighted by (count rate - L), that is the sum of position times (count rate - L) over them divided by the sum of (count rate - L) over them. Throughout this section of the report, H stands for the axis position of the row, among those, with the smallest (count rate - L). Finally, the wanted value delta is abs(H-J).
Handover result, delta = 1.9 deg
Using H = 593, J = 591.1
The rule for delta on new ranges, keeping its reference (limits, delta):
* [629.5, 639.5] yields 0.3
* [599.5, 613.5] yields 3.6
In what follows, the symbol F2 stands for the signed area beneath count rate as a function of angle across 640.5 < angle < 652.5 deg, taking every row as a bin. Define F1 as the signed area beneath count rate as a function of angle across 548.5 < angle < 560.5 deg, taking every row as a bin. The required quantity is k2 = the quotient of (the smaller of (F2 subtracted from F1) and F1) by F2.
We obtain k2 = -0.32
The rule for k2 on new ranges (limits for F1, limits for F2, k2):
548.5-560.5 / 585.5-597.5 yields 0.03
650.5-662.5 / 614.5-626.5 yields 0.12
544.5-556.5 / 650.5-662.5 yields -0.32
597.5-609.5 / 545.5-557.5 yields 0.05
